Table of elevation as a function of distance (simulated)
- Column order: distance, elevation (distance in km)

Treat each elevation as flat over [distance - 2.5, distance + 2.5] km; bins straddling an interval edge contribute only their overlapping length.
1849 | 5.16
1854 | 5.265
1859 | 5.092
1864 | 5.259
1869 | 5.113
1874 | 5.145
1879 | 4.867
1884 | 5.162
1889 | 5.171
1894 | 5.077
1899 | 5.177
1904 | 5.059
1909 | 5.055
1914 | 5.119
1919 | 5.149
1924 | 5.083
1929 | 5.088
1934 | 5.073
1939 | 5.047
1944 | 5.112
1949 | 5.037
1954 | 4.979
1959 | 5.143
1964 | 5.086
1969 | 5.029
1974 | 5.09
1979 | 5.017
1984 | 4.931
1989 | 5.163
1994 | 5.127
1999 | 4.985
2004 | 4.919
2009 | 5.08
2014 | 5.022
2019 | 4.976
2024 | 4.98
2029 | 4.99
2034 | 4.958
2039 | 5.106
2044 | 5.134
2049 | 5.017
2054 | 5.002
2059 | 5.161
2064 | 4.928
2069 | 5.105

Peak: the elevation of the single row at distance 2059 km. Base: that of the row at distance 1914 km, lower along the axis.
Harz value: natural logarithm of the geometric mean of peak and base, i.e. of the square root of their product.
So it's 1.64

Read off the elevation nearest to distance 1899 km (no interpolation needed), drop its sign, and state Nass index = 5.18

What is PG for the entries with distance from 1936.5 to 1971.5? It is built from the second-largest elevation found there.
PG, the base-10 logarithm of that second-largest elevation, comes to 0.709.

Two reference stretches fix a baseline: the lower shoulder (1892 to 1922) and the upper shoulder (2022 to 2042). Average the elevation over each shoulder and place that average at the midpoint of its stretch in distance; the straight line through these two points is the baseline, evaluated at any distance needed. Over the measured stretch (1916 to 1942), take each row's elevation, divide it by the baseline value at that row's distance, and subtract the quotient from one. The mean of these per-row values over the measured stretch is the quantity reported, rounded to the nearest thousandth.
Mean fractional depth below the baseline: 0.000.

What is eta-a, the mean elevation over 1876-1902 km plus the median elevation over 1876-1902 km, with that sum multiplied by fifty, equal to 513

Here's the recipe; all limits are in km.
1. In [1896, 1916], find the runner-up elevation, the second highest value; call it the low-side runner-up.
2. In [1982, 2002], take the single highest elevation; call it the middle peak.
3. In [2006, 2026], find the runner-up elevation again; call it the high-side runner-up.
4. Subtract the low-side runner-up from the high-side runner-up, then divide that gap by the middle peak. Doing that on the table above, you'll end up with -0.019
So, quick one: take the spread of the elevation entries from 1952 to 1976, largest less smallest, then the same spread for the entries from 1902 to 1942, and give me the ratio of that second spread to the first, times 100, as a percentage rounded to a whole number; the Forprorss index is 62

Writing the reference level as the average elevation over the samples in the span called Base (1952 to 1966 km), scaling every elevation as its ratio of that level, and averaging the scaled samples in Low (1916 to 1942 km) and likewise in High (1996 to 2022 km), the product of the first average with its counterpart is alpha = 0.99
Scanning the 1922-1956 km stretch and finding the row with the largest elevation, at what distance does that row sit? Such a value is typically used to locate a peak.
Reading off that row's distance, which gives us 1944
